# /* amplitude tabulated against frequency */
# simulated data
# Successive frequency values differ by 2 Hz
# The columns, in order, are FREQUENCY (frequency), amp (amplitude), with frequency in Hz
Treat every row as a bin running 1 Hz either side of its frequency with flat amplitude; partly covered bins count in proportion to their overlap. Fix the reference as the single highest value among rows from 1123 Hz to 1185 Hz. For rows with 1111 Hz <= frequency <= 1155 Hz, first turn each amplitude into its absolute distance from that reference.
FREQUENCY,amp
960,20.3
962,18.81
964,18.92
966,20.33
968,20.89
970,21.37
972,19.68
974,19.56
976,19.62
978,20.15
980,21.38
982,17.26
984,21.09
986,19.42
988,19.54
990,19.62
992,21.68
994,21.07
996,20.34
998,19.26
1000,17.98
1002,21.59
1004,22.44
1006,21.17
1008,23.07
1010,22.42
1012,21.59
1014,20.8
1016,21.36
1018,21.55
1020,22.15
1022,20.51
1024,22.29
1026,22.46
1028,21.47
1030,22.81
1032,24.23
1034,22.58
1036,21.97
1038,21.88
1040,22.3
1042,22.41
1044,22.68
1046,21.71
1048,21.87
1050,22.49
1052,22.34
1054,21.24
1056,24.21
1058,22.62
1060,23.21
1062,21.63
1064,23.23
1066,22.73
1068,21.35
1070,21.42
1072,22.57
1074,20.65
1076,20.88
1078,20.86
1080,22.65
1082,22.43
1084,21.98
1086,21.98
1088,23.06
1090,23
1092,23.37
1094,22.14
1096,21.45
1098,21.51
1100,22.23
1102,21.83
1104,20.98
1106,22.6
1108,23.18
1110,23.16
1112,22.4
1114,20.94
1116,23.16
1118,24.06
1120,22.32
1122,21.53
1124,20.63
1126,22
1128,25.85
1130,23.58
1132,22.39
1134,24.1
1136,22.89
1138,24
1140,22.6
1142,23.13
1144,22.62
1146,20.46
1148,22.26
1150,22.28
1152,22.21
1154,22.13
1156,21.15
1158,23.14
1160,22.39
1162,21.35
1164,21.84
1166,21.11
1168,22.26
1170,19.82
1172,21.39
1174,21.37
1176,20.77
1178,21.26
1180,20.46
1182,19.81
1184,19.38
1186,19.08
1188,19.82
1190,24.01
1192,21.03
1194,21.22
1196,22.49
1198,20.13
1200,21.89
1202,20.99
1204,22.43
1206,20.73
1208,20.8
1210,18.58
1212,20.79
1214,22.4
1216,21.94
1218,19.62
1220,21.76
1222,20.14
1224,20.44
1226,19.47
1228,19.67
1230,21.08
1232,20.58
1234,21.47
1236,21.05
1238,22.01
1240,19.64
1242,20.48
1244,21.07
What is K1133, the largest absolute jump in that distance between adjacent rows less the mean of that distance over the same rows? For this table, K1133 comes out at 0.62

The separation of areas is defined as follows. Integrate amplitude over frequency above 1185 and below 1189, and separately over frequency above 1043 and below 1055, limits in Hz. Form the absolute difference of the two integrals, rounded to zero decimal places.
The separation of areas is 187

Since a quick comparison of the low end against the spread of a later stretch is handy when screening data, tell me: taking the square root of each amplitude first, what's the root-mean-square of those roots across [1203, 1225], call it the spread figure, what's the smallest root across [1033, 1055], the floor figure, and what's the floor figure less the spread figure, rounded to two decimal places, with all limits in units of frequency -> 0.04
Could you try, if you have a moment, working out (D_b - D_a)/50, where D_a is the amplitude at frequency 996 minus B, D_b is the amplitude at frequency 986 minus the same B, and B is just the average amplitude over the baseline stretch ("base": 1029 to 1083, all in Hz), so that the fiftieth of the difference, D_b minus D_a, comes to -0.018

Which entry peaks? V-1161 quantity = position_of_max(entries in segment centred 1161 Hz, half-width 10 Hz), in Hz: 1158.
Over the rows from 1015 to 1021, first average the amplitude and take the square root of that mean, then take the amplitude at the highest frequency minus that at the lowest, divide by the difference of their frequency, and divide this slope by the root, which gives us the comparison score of 0.042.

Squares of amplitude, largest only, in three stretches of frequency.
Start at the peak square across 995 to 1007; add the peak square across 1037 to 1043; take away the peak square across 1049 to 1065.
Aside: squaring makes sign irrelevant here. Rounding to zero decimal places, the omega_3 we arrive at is 420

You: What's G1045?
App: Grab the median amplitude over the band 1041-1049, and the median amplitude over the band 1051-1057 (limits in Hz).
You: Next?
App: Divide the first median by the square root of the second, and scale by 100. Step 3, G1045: 468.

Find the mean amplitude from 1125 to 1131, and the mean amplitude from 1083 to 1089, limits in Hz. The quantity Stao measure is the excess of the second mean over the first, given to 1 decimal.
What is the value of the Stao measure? -1.5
